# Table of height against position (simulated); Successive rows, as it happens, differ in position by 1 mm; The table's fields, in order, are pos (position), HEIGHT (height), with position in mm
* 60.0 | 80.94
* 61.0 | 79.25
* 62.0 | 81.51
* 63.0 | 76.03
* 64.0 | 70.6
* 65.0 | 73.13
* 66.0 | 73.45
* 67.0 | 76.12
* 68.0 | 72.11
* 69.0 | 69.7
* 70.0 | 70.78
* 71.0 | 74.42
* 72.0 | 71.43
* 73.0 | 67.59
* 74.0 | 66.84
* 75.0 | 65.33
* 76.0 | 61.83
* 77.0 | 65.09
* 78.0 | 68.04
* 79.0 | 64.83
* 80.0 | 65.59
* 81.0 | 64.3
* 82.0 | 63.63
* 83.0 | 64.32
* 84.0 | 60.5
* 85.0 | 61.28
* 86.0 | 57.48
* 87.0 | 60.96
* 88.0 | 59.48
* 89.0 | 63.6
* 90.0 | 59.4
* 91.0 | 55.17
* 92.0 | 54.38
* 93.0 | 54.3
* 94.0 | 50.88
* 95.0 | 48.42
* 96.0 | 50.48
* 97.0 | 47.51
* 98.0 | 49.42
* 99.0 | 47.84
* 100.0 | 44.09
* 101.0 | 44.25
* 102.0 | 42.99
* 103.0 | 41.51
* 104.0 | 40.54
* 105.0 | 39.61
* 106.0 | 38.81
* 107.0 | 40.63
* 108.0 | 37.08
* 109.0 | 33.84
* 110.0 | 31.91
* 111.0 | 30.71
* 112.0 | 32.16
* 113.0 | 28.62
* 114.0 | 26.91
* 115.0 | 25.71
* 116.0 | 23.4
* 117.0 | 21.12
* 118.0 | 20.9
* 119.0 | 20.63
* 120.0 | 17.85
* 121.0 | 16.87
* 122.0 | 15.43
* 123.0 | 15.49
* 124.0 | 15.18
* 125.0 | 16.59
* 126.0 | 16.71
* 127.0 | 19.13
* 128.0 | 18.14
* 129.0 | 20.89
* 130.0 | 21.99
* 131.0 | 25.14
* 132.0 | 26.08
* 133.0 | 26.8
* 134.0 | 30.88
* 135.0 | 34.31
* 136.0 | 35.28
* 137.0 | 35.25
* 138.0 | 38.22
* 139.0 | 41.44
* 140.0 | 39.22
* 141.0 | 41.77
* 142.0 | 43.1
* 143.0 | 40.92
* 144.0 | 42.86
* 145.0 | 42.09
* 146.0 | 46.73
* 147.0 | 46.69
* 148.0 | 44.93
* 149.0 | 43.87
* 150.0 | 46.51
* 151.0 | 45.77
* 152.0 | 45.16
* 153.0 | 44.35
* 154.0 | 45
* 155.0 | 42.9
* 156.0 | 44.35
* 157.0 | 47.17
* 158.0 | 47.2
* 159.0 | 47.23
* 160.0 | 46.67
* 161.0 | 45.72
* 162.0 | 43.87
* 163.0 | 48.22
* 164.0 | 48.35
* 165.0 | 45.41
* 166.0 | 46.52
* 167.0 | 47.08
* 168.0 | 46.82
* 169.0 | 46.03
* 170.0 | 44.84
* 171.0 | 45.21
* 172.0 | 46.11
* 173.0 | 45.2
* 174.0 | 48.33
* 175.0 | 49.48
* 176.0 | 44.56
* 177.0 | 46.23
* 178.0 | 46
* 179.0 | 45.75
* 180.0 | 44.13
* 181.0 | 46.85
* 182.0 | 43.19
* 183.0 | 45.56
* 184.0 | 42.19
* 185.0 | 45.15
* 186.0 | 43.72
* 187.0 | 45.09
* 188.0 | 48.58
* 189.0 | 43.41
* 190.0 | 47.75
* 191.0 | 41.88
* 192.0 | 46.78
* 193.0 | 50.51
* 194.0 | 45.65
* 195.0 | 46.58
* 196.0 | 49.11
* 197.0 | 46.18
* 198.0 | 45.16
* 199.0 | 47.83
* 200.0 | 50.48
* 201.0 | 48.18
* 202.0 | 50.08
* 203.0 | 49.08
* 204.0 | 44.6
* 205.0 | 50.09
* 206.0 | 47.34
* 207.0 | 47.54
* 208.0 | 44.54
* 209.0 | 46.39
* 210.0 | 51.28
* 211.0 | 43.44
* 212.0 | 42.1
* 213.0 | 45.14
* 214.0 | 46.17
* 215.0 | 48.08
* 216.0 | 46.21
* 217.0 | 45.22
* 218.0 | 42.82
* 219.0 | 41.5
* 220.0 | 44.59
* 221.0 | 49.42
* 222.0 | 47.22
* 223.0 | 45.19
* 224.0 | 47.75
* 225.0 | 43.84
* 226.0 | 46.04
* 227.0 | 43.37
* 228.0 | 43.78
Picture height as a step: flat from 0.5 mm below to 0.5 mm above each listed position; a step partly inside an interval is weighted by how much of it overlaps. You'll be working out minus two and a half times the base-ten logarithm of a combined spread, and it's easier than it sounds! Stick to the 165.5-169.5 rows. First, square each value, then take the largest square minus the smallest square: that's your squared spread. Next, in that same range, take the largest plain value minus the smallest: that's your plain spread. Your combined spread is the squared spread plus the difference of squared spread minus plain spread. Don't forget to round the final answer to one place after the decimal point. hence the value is -5.7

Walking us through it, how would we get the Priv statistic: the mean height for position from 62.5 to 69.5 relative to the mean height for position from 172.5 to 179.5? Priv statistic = 1.57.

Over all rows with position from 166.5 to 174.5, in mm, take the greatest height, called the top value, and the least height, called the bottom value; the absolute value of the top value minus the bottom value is 3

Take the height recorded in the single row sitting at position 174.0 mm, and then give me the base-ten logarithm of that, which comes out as 1.68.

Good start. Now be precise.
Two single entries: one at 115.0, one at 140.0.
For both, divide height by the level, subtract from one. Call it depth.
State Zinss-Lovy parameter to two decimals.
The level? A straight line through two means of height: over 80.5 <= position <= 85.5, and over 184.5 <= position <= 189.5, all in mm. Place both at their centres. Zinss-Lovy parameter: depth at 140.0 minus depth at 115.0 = -0.29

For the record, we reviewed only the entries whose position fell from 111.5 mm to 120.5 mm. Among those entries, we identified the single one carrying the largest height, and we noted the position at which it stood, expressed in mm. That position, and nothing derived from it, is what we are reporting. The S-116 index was 112.0 mm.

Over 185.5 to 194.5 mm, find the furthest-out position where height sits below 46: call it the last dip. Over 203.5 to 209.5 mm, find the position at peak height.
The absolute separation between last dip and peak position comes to 11 mm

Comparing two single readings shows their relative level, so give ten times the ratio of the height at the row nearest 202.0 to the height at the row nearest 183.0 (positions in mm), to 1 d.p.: 11.0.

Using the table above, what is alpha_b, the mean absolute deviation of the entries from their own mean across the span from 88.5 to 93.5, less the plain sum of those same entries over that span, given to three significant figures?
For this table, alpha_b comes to -284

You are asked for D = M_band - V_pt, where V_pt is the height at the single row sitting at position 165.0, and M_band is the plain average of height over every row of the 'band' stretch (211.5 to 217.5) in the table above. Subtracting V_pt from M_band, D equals 0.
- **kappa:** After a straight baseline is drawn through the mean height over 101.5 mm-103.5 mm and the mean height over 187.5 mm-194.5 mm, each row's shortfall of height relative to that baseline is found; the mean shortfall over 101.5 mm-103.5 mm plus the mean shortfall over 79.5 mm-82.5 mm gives -23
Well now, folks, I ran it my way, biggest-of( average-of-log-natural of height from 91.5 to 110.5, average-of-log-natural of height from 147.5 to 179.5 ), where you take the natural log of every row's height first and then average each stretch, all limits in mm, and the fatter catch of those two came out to 3.83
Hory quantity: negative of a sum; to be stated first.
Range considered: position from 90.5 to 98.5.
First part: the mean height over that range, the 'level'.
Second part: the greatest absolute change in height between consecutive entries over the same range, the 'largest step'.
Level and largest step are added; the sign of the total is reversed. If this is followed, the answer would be -55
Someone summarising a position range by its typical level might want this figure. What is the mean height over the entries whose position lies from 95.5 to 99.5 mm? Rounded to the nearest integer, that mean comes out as 49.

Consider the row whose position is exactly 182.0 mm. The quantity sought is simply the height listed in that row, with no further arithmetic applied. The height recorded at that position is 43.19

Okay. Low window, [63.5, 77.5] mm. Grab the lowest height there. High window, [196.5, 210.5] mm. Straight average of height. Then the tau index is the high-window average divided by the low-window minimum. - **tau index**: 0.8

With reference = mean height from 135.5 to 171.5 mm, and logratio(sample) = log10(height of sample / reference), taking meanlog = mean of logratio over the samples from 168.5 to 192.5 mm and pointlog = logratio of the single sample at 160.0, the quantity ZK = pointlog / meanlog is 2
